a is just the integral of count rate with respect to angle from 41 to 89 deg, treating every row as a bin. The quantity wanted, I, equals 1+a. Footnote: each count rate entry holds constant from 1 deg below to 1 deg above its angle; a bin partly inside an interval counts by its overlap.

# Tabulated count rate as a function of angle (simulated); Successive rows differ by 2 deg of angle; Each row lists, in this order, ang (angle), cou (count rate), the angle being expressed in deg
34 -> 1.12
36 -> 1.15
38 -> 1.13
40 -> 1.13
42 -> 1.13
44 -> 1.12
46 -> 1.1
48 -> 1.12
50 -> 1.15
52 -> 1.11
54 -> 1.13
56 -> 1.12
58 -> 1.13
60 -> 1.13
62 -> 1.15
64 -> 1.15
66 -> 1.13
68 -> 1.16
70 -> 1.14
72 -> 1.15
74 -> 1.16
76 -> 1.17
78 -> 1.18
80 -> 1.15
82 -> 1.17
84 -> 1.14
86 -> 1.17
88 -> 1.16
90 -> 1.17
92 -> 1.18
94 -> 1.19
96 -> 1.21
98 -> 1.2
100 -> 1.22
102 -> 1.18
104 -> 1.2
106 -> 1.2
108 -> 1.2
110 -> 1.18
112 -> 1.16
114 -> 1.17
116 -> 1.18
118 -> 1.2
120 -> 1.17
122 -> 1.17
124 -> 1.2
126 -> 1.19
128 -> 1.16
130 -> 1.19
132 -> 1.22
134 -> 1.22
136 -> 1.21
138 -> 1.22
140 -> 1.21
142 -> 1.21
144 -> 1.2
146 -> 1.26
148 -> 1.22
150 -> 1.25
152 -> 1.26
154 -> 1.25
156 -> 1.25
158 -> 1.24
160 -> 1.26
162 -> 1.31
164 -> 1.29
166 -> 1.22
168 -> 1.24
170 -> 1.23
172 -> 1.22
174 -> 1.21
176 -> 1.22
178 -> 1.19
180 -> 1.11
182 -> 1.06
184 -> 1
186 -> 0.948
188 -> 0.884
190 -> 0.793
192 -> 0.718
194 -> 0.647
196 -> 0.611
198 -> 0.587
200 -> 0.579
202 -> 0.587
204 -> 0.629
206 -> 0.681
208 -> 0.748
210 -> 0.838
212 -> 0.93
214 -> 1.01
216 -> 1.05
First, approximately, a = 54.8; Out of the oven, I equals 56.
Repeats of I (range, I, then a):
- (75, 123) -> 58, 56.6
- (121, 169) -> 60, 58.9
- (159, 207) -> 47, 46.4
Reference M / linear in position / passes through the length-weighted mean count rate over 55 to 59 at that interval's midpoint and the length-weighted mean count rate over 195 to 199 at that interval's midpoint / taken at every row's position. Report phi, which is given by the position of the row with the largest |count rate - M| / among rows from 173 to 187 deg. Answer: 176 deg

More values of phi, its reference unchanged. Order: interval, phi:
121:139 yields 138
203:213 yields 212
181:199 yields 182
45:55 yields 46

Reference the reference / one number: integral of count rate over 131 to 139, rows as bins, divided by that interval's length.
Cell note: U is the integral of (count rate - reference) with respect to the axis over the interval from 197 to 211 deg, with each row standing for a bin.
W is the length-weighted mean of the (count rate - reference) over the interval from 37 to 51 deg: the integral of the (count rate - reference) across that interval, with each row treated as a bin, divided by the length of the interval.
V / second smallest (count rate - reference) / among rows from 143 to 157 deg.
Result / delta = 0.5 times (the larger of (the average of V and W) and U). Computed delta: -0.02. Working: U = -7.7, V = 0.00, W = -0.09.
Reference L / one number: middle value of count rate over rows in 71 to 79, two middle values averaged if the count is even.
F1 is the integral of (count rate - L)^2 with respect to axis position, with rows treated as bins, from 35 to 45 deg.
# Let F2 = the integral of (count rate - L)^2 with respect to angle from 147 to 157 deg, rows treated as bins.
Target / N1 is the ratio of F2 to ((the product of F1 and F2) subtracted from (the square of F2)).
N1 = 18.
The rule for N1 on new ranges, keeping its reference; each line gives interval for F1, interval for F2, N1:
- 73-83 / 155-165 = 9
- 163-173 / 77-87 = -16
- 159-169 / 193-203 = 0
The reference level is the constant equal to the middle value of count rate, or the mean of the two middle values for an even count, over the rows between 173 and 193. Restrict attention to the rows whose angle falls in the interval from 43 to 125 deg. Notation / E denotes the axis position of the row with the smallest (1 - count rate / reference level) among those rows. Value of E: 100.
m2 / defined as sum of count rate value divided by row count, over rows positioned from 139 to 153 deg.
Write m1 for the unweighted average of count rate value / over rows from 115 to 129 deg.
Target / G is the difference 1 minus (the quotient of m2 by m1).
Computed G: -0.04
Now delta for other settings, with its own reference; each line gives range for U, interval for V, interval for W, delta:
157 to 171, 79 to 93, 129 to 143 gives 0.27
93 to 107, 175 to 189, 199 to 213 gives -0.12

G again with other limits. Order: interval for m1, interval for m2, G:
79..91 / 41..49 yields 0.04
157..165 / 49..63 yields 0.11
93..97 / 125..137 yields 0.00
